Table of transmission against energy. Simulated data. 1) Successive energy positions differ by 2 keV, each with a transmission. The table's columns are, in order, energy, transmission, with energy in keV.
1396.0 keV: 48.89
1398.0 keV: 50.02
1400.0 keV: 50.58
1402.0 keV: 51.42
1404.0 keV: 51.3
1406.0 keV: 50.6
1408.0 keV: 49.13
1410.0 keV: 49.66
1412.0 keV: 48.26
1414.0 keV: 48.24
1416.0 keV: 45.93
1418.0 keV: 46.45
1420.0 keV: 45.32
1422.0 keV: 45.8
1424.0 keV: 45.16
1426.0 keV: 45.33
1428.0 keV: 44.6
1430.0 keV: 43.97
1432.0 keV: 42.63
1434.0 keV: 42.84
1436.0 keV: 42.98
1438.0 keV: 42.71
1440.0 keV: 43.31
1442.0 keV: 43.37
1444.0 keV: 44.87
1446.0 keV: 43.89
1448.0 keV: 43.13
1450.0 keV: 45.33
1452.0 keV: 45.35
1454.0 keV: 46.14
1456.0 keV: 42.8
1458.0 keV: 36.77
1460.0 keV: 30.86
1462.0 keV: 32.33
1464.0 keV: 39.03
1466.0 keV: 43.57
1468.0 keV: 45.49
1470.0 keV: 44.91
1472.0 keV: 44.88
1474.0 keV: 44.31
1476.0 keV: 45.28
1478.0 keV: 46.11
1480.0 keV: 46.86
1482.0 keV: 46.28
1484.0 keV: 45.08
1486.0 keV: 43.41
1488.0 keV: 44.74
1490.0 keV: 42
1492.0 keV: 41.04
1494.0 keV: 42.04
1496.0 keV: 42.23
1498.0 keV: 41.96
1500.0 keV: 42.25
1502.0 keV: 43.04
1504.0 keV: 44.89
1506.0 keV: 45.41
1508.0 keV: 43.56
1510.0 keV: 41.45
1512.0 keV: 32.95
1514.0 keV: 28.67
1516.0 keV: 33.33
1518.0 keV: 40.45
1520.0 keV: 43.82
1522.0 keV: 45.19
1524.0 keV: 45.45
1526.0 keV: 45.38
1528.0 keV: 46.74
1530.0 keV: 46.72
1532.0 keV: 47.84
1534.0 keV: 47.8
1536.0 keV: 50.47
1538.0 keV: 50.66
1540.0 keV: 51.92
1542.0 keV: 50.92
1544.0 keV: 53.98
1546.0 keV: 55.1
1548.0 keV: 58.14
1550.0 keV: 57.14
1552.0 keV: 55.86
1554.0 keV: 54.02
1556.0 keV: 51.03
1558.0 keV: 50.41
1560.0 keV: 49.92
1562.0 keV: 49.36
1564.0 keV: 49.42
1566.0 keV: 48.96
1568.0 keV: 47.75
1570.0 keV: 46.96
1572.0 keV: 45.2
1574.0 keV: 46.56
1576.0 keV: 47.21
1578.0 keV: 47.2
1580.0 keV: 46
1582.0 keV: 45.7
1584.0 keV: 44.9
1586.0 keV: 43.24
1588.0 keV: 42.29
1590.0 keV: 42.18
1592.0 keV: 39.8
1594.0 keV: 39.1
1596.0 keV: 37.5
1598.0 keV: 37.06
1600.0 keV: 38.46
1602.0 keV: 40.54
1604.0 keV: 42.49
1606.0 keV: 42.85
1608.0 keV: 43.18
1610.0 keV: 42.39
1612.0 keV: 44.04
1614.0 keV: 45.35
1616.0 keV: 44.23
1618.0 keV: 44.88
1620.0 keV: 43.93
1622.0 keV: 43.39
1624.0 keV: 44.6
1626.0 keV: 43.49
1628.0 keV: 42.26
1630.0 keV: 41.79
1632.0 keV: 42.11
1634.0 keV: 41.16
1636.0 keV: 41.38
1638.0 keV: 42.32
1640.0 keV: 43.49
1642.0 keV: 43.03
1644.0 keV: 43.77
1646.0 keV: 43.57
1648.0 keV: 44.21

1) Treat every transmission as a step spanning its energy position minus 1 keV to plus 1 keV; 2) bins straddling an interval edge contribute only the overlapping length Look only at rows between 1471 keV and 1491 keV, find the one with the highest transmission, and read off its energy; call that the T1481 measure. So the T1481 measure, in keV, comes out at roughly 1480.0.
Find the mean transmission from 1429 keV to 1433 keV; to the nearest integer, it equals 43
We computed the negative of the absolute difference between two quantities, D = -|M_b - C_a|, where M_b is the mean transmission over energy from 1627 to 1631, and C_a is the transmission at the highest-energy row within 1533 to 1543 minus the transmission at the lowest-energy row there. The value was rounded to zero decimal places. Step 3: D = -39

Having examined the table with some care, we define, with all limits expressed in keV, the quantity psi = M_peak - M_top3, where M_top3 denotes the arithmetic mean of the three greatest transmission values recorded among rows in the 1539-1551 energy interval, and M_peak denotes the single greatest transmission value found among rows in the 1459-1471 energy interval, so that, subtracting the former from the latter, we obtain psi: -11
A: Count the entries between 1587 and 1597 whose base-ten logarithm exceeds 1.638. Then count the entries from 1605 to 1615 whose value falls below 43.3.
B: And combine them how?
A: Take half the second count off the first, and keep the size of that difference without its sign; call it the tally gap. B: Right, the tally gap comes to 1.5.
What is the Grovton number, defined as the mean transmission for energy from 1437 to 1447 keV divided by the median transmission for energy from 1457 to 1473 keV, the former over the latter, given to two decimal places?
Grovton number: 1.06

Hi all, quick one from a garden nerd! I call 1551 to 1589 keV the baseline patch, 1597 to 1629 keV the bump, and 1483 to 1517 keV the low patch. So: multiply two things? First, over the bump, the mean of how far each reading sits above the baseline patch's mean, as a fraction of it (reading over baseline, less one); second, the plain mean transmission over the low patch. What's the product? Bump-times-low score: -4.5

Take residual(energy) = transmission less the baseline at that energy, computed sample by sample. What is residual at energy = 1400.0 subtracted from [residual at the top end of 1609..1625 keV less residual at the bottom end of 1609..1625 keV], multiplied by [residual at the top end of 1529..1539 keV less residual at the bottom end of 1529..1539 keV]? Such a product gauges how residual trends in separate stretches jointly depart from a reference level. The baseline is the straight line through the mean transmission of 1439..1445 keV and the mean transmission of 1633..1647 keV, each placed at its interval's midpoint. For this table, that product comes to -17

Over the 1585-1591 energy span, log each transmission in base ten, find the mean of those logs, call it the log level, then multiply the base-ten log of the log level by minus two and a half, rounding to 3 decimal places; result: -0.530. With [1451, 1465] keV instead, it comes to -0.501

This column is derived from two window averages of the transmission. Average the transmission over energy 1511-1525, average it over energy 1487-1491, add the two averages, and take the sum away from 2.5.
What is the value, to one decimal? -79.4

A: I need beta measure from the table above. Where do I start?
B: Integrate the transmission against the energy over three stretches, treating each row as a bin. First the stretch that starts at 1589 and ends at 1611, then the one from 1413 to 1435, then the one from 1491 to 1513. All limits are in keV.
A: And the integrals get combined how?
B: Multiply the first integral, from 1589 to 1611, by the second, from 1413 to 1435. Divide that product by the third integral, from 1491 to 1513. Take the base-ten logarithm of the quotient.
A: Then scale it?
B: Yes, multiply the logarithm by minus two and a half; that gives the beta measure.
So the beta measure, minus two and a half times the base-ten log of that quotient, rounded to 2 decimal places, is -7.46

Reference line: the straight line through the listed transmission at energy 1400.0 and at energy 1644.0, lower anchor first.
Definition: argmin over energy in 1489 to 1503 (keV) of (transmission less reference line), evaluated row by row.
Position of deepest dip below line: 1492.0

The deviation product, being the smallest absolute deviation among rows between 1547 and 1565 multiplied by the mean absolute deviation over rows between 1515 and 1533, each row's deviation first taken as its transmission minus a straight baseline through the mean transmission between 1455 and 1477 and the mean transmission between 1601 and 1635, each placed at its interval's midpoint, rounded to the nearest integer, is 30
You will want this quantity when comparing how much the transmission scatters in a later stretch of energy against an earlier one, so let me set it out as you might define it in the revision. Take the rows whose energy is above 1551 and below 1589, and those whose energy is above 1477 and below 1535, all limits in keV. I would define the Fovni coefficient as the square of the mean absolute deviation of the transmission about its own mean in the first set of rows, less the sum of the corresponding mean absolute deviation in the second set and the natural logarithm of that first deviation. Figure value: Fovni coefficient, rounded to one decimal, 2.9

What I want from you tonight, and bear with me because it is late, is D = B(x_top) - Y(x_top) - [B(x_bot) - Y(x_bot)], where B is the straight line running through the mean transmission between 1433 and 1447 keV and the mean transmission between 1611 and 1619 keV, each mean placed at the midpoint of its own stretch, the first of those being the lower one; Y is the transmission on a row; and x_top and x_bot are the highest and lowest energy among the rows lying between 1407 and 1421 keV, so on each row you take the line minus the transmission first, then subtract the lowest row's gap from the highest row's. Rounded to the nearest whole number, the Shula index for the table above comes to 4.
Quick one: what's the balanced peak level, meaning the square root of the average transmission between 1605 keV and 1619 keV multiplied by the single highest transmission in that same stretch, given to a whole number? 45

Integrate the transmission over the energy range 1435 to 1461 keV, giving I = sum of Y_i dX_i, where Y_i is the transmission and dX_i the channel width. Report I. 1103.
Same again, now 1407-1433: 1201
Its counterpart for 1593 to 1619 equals 1084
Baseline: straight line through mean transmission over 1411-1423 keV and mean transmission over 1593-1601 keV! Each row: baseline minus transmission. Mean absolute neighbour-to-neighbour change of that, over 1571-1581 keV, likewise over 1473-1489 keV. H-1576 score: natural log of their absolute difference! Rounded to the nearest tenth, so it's -1.5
